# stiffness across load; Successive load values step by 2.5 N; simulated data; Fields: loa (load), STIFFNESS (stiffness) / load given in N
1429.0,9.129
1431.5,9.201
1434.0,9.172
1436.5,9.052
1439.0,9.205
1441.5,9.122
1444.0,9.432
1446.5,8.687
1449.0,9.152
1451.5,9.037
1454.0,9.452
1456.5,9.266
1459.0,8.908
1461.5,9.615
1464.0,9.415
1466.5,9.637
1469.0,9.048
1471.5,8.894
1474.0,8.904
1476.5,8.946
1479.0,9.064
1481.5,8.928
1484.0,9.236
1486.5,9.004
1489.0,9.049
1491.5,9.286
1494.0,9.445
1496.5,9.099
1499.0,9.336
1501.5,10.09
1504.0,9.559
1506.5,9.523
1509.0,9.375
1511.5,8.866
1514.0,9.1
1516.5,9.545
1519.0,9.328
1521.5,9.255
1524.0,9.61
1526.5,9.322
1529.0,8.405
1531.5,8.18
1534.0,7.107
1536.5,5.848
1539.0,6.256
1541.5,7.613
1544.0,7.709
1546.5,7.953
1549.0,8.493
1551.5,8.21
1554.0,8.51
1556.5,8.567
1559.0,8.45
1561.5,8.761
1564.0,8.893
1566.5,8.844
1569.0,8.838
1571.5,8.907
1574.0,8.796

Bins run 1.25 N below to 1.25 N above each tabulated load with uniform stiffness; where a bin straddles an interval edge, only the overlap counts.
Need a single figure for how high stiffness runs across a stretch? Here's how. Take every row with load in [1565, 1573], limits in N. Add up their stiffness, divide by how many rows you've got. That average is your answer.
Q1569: 8.86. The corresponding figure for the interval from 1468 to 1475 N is 8.95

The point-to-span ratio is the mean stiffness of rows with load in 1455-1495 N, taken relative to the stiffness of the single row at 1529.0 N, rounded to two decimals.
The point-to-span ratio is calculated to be 1.09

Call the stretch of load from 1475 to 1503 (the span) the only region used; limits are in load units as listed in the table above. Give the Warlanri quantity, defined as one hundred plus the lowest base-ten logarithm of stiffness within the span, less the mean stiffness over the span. 91.7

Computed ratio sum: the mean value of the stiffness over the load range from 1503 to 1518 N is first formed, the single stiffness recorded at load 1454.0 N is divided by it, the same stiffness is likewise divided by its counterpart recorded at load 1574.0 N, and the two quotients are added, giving 2.09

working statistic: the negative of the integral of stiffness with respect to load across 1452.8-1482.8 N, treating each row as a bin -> -275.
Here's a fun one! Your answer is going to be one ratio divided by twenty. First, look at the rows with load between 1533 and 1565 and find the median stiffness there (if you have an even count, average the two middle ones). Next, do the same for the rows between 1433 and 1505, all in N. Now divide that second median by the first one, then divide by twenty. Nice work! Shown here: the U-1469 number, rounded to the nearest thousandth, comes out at 0.056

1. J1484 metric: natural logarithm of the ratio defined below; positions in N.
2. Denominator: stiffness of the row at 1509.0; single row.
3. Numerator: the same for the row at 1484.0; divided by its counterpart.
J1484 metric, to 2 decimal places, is -0.01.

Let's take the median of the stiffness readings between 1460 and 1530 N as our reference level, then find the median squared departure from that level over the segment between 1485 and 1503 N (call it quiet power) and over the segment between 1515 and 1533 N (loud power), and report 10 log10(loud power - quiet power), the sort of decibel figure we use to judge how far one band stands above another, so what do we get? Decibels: -13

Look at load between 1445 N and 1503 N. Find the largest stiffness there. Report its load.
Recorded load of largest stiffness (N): 1501.5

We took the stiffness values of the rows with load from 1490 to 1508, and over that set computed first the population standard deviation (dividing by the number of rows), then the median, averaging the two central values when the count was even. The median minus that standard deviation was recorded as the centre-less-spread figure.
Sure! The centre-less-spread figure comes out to 9.2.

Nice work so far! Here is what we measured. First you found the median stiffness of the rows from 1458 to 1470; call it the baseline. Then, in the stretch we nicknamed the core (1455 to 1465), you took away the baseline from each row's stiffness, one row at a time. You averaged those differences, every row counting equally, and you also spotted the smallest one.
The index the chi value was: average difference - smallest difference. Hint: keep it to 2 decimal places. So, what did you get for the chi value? 0.39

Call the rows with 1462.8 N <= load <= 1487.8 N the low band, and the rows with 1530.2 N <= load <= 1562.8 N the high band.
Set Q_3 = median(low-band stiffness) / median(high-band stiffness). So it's 1.10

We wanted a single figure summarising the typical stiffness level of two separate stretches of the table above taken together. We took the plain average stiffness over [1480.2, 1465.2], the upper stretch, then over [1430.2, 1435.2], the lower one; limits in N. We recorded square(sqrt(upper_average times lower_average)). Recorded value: 83.4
